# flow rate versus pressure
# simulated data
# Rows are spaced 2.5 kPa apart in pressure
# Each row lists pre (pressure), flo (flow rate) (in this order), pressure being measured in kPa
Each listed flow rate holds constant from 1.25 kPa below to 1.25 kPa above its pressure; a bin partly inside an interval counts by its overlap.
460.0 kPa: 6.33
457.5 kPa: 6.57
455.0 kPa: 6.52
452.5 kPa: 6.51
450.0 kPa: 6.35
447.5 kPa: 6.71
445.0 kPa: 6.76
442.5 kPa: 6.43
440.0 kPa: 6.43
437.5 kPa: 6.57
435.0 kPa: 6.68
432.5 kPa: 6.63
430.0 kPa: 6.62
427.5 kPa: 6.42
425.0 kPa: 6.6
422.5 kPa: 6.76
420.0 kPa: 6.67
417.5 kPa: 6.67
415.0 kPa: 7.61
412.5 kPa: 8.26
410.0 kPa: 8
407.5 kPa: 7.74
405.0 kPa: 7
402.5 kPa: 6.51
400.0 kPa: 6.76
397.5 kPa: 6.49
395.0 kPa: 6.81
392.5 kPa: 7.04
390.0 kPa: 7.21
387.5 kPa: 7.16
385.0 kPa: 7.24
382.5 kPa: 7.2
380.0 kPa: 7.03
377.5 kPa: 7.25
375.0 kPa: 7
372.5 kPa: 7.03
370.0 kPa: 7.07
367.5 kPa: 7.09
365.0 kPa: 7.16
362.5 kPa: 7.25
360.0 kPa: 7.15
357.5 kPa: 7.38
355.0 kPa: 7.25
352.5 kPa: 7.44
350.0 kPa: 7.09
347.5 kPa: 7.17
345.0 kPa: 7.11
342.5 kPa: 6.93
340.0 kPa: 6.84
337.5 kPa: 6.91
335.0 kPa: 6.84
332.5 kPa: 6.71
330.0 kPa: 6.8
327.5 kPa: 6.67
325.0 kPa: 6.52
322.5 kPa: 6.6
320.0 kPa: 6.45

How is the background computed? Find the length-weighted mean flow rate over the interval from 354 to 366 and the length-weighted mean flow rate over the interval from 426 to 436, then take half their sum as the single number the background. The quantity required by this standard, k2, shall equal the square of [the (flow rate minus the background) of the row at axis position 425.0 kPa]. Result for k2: 0.098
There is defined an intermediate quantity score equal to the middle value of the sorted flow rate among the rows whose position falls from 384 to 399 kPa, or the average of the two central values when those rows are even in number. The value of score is 7.10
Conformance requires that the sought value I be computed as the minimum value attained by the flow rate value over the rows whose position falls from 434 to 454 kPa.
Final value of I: 6.35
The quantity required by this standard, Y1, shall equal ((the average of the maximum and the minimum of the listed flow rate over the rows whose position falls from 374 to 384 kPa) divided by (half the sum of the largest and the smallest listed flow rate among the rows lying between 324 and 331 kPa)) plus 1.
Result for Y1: 2.07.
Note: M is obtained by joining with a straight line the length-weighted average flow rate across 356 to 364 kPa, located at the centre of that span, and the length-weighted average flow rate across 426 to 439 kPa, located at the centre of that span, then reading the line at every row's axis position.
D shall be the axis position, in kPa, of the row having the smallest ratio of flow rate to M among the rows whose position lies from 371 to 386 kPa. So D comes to 375.0 kPa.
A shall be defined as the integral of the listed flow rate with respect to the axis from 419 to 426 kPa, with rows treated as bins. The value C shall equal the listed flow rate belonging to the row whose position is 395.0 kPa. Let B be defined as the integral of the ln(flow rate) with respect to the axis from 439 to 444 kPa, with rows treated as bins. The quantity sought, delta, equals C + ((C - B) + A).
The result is 51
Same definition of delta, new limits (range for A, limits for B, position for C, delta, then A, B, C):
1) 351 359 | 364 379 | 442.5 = 42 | 59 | 29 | 6.43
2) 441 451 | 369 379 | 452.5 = 59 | 66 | 20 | 6.51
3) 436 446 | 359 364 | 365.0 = 70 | 65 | 10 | 7.16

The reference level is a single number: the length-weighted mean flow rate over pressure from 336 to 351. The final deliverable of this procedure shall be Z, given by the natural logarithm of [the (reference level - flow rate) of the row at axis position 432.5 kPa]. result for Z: -1.0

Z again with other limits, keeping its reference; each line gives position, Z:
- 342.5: -2.6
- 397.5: -0.7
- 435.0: -1.1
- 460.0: -0.4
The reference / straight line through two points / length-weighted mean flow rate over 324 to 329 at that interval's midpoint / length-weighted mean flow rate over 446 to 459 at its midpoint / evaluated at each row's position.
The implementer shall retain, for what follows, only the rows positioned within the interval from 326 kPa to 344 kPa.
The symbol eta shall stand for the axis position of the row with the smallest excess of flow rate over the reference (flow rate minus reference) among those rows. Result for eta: 327.5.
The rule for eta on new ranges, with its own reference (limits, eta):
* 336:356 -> 340.0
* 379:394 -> 380.0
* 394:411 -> 397.5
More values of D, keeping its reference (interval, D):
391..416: 397.5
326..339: 327.5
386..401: 397.5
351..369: 360.0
